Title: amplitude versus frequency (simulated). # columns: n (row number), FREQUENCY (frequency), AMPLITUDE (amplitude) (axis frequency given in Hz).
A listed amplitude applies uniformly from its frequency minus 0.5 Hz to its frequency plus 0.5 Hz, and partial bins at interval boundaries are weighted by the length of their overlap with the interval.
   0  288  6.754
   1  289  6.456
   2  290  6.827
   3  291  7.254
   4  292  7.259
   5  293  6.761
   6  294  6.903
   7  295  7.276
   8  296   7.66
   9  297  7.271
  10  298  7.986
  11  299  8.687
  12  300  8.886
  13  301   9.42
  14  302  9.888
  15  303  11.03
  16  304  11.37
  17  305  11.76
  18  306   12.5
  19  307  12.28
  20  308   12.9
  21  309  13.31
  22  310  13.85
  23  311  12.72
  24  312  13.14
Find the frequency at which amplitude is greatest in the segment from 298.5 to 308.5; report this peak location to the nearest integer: 308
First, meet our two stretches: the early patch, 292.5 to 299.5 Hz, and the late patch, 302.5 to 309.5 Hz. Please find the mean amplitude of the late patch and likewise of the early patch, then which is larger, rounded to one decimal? 12.2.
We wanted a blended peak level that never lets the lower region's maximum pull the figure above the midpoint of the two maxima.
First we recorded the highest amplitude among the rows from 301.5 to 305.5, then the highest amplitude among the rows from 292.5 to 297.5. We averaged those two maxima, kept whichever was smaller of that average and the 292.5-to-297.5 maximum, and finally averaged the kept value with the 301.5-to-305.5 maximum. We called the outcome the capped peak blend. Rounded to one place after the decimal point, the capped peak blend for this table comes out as 9.7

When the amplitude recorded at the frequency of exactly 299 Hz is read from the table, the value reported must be 8.687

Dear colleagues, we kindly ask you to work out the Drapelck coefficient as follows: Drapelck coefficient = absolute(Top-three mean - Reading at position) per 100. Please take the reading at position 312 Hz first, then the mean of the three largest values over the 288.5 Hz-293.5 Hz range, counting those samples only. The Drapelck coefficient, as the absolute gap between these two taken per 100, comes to 0.06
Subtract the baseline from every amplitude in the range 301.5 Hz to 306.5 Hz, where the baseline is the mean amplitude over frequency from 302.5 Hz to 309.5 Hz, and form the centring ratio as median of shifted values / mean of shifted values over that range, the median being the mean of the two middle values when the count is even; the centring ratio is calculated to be 0.93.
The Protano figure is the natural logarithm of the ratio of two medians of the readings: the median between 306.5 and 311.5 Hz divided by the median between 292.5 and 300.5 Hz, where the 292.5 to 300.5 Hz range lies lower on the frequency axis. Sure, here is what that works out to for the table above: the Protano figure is 0.55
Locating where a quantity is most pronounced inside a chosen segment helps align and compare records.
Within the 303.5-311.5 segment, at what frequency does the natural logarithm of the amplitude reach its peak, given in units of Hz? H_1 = 310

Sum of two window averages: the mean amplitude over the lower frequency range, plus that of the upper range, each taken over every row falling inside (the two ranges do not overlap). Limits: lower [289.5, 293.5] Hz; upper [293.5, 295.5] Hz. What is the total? 14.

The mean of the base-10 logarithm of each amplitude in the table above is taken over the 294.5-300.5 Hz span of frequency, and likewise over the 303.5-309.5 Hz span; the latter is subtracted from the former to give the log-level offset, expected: -0.19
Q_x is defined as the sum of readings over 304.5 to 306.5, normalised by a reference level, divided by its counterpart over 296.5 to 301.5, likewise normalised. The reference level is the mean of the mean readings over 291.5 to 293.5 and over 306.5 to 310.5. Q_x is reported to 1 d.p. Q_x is 0.6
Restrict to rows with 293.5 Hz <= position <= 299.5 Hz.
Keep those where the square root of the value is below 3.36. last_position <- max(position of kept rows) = 299 Hz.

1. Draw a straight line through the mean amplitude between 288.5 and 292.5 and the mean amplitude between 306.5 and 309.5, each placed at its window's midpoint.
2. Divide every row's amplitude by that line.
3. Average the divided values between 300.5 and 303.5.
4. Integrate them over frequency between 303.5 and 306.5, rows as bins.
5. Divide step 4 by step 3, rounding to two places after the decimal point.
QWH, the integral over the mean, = 3.22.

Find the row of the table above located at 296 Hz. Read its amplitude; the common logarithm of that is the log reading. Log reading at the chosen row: 0.88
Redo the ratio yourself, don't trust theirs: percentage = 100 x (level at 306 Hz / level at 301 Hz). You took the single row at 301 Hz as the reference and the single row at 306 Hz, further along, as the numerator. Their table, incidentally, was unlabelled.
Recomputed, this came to 133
